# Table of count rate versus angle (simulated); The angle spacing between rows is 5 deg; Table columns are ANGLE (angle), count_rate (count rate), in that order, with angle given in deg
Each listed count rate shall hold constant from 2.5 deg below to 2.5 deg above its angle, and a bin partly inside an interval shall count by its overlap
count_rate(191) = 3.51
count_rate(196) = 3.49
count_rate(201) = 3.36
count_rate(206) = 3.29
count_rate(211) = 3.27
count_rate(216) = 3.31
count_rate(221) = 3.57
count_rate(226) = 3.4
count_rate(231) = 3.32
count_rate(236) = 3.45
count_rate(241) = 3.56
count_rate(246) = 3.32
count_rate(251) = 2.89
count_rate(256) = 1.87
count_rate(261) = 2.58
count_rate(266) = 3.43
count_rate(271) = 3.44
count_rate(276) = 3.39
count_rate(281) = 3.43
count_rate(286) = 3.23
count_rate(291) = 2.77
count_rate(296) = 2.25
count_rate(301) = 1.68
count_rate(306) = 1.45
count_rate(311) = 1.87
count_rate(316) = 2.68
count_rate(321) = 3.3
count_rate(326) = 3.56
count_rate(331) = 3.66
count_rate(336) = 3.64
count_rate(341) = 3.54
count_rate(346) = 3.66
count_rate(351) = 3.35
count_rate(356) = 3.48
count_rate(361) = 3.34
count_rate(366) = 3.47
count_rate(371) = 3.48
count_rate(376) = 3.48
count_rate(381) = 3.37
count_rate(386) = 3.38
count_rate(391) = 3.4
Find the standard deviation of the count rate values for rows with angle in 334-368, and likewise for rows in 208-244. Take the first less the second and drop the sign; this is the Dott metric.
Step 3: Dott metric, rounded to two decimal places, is 0.01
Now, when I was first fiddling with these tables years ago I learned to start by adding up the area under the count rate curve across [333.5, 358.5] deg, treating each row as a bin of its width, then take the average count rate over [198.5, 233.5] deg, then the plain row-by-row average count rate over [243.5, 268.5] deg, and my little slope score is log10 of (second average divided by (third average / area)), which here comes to 2.02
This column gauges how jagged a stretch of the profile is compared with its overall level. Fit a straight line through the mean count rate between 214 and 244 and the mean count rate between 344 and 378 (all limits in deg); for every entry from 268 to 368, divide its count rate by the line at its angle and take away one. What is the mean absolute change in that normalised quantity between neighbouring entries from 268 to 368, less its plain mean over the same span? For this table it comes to 0.19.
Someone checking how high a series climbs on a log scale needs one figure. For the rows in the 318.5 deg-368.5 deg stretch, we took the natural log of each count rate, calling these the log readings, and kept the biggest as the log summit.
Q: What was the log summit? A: 1.30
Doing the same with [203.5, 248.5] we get 1.27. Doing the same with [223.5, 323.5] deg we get 1.27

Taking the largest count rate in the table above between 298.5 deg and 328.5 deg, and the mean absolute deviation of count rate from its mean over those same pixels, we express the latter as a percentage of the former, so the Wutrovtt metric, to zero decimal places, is 21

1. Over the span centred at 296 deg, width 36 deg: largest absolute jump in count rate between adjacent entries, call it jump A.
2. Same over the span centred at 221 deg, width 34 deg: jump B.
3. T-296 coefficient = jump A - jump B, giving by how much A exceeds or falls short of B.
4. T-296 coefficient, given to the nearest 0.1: 0.3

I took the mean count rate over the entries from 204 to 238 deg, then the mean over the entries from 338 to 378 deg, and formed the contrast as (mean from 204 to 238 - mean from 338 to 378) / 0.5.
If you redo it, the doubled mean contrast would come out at -0.2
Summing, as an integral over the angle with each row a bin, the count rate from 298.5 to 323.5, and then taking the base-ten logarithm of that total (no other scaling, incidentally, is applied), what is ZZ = 1.740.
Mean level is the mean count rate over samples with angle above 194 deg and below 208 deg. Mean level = 3.38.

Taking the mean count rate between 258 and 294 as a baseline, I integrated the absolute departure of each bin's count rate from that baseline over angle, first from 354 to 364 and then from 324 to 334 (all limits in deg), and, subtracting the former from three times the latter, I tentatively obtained 11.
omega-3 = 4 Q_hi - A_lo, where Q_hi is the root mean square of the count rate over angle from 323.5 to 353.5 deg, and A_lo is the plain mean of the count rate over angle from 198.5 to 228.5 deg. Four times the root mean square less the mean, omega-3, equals 10.9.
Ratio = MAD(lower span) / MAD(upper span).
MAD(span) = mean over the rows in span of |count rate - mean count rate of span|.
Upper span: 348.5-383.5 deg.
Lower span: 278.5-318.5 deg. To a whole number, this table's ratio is 10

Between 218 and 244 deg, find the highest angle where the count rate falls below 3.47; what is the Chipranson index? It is 236 deg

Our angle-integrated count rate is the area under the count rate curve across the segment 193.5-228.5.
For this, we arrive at 118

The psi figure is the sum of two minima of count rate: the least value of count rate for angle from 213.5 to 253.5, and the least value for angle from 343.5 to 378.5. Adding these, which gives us 6.2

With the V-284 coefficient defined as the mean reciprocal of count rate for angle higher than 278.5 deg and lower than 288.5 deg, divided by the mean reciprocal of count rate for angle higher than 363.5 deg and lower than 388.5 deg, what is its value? 1.03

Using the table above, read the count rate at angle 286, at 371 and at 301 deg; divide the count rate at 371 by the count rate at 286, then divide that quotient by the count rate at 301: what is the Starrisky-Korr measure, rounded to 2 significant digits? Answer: 0.64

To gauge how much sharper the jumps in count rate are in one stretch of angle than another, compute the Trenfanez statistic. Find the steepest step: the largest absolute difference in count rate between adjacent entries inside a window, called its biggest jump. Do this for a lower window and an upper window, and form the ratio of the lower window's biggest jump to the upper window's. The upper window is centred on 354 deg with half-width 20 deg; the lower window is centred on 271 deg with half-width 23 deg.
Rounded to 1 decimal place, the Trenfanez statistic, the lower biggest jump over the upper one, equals 3.3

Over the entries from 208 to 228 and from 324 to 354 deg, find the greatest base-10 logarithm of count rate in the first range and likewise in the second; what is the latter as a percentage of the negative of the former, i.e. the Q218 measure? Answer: -102.0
